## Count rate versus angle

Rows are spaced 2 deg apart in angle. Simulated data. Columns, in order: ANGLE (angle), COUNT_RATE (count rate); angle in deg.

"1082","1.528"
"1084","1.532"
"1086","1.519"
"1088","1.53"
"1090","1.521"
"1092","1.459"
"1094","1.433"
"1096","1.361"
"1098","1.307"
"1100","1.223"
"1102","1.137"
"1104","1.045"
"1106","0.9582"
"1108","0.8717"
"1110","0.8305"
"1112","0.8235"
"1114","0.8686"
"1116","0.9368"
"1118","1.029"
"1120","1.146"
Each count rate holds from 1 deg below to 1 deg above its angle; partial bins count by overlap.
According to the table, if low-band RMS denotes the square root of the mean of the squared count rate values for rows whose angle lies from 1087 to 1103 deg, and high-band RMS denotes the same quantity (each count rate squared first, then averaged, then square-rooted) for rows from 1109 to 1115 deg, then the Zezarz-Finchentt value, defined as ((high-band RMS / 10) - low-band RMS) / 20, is -0.0647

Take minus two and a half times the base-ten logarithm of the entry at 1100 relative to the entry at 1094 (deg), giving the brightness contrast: 0.17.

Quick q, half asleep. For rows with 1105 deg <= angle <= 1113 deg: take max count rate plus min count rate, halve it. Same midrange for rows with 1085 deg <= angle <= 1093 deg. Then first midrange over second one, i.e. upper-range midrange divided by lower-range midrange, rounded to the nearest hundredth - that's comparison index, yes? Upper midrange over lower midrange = 0.60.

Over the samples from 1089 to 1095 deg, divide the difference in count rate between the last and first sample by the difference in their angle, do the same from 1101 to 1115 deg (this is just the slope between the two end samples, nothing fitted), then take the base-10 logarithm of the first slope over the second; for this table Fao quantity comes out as 0.0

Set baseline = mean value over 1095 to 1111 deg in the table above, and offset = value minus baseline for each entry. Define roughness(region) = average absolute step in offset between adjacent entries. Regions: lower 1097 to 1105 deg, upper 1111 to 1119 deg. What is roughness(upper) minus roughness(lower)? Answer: -0.019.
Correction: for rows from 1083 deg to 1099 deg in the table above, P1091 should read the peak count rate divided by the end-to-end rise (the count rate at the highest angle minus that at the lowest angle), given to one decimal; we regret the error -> -6.8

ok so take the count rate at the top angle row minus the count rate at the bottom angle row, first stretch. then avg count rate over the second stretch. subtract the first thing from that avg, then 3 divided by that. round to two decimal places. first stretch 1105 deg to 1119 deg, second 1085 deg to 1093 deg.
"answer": 2.09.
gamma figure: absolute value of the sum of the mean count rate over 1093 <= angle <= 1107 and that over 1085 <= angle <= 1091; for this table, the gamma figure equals 2.73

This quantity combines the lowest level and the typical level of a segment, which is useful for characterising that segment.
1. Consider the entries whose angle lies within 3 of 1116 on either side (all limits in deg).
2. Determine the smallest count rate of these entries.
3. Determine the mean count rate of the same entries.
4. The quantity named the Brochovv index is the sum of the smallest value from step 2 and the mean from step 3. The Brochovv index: 1.8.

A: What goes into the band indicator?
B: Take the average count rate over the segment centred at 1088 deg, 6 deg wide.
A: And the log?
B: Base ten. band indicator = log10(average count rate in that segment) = 0.18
